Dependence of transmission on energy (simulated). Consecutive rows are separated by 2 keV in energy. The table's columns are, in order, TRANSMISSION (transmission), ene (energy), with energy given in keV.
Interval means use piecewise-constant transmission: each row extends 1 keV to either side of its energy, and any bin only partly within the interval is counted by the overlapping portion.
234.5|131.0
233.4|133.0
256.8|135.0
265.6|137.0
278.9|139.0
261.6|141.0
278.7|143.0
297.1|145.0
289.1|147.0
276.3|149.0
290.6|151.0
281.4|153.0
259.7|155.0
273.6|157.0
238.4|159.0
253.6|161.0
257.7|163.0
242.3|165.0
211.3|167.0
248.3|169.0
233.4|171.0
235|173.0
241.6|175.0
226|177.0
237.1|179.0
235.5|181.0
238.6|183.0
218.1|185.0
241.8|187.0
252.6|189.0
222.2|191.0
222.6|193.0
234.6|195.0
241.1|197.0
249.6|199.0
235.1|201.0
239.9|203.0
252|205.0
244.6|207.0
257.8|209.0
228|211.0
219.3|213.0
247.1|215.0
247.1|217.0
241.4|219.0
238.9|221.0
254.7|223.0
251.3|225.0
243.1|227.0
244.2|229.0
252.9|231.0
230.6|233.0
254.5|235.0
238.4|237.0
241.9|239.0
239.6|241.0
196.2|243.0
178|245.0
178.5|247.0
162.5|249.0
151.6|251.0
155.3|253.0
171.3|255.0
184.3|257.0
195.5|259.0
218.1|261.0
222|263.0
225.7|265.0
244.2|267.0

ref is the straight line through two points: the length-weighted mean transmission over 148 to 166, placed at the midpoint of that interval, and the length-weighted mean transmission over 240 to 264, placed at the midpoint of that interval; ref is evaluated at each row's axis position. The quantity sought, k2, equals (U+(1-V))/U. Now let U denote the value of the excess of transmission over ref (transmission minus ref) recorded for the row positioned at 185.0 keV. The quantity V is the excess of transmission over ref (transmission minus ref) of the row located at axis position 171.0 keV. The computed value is 0.1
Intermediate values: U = -23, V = -19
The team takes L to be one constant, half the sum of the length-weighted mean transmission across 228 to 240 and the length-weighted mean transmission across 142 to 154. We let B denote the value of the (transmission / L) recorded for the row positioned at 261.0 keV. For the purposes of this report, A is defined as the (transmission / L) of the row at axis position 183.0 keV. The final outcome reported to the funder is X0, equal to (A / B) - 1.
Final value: 0.09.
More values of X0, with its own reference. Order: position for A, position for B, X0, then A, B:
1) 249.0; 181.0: -0.31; 0.61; 0.89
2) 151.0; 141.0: 0.11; 1.10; 0.99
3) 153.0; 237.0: 0.18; 1.06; 0.90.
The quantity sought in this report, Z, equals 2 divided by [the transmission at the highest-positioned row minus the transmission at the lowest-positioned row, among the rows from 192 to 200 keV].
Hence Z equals 0.1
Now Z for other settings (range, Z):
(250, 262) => 0.0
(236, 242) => 1.7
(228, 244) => 0.0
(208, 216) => -0.2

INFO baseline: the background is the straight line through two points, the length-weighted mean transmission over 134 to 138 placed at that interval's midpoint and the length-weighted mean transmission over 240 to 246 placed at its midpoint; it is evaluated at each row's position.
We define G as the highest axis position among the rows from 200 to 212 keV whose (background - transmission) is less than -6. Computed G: 211.0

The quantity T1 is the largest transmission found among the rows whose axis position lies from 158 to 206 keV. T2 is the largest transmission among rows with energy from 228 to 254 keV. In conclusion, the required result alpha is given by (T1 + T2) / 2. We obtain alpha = 256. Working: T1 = 257.7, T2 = 254.5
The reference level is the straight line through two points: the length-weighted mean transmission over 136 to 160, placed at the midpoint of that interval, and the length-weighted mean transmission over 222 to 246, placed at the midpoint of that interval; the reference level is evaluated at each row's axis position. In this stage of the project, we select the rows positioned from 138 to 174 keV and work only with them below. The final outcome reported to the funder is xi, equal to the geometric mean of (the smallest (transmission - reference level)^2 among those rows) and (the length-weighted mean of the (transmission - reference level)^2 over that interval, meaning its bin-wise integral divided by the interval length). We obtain 13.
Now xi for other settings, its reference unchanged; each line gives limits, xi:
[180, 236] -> 14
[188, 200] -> 34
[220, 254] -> 89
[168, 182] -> 429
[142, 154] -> 29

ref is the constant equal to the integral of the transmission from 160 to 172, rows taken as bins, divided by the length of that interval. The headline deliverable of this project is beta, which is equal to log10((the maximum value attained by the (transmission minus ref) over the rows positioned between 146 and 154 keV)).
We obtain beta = 1.7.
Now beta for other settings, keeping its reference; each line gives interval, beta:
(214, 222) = 0.8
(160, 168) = 1.2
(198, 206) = 1.0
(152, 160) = 1.6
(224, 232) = 1.1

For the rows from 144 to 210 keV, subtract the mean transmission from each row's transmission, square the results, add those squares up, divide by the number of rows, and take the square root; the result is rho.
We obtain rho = 20.8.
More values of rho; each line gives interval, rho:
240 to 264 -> 26.4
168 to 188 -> 8.1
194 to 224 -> 9.9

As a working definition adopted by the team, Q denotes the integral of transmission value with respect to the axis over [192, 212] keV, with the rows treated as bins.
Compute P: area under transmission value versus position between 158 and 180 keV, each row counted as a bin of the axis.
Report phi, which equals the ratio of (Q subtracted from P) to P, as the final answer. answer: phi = 0.1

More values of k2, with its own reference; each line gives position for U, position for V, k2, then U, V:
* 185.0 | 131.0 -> -1.2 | -23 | -50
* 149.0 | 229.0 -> -5.0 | 6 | 38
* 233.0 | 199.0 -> 0.3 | 28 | 19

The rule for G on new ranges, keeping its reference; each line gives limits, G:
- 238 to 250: 241.0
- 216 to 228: 227.0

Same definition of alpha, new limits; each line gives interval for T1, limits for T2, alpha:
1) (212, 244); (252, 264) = 238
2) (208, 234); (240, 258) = 249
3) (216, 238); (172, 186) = 248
